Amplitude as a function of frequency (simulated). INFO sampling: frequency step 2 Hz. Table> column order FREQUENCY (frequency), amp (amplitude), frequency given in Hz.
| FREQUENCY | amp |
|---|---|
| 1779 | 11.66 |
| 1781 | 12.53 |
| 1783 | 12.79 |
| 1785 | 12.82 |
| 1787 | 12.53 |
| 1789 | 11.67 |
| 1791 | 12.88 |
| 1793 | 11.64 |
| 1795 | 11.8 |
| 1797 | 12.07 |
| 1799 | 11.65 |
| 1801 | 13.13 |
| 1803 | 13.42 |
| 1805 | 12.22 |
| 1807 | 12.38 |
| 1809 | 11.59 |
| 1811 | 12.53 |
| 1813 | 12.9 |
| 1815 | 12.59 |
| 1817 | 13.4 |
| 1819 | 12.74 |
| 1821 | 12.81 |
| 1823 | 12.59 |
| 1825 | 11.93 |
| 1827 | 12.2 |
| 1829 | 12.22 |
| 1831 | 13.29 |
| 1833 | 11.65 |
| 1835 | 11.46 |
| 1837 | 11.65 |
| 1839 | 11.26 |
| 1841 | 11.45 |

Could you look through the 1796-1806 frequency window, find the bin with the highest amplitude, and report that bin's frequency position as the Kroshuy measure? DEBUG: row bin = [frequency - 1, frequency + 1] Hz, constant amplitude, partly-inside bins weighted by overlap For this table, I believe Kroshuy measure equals 1803 Hz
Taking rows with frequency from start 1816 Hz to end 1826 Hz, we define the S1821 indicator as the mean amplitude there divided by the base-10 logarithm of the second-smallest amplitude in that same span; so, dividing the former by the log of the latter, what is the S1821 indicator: 11.54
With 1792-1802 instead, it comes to 11.31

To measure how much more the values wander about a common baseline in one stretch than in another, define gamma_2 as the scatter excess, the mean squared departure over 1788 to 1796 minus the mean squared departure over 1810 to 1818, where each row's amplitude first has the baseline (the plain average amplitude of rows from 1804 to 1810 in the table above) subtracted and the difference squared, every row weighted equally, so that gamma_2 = -0.5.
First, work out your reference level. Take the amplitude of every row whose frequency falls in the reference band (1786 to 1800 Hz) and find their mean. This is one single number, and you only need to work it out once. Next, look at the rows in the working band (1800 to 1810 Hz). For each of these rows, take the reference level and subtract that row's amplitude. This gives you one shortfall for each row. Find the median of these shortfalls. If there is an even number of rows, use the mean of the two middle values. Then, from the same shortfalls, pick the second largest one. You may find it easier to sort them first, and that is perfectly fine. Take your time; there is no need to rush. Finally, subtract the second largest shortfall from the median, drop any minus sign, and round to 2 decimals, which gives 0.16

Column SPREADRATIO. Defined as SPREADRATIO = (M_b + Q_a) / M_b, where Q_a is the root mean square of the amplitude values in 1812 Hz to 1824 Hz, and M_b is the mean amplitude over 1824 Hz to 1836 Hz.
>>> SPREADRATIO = 2.06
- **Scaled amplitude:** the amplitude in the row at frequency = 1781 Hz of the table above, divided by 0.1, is 125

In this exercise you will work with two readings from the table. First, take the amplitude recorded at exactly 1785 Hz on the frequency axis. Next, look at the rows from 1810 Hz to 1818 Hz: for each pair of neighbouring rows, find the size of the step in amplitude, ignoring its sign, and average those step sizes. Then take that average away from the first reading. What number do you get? 12.3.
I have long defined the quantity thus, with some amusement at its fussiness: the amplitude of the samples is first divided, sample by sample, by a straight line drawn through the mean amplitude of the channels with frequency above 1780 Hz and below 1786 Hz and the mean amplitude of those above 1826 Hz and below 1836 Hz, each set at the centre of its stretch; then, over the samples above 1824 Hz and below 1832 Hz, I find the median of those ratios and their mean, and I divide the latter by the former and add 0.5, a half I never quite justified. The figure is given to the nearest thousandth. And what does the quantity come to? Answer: 1.516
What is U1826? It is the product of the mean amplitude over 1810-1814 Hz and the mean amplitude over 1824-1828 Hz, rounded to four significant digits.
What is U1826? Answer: 153.4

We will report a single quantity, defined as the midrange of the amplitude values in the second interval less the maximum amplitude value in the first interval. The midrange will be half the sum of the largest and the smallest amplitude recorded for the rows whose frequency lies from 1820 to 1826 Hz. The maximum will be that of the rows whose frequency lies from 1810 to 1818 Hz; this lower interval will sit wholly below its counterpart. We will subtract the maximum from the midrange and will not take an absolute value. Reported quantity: -1.0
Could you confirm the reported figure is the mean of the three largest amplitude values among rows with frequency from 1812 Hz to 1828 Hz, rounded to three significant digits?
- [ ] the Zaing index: 13.0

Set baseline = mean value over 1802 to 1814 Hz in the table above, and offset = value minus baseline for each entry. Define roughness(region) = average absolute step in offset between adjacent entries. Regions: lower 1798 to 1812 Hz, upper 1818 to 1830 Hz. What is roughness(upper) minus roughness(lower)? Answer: -0.56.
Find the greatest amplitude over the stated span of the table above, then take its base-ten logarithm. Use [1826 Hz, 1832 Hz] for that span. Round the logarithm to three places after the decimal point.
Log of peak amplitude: 1.124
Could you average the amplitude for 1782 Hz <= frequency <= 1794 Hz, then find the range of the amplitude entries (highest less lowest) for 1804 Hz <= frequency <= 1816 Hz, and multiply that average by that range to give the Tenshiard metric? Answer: 16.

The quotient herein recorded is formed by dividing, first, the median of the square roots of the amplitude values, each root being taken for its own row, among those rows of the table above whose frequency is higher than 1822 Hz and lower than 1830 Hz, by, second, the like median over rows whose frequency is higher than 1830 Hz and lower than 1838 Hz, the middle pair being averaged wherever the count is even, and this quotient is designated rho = 1.024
